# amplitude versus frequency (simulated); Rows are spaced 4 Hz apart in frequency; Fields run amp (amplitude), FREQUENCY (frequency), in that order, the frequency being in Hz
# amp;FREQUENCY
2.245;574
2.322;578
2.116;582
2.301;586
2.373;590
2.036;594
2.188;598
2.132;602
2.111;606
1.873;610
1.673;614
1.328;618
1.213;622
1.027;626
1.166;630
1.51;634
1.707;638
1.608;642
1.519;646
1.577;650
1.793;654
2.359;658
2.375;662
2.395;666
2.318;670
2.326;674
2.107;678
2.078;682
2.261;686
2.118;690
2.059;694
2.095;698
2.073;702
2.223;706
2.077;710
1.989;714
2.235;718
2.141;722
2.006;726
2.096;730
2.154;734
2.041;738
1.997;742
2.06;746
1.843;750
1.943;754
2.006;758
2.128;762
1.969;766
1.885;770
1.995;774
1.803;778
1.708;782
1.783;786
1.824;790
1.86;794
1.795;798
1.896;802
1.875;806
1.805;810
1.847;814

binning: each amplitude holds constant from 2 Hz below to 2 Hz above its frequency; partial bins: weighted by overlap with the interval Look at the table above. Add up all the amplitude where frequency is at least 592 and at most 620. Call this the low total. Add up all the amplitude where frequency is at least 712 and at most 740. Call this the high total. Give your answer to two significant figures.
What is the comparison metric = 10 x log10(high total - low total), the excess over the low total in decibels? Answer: 1.2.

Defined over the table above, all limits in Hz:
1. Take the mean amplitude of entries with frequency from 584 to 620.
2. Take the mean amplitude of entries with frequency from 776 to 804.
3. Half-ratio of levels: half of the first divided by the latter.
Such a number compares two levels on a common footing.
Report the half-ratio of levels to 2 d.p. 0.55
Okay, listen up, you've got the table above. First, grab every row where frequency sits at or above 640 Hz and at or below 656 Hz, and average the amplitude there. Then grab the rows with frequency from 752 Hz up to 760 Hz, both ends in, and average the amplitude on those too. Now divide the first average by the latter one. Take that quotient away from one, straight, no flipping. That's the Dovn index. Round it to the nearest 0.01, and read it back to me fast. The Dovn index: 0.18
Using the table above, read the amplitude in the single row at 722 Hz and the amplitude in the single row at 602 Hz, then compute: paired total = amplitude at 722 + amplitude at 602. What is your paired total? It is 4.27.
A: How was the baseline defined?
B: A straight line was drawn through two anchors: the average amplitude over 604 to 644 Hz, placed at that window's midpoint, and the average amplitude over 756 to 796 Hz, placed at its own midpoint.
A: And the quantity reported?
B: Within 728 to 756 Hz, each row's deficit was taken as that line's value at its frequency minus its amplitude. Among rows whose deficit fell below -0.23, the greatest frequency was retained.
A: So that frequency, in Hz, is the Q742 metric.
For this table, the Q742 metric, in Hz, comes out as 746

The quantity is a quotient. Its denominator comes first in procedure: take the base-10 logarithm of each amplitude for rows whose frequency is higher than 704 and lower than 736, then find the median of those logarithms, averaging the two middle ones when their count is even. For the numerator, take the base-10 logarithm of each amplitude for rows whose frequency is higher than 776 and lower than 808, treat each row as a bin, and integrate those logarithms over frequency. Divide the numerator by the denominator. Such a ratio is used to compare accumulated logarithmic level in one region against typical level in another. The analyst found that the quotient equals 25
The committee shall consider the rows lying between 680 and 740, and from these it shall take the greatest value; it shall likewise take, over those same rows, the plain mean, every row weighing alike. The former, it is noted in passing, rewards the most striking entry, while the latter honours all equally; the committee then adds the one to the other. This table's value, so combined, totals 4.4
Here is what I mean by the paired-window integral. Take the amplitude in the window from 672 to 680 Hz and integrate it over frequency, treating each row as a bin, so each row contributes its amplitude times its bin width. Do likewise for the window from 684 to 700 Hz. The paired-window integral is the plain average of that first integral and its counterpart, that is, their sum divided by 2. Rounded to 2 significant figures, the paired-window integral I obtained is 26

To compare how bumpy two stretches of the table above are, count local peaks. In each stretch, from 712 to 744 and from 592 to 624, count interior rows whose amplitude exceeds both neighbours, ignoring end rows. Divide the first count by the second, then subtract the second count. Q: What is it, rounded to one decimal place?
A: 1.0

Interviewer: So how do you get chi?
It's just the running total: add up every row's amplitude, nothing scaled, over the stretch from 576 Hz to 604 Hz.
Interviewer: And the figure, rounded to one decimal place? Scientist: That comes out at 15.5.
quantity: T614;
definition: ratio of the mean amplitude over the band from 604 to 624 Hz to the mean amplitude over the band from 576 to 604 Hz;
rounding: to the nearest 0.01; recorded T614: 0.74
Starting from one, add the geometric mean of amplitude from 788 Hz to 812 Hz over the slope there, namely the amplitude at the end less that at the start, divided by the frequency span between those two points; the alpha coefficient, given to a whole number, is -1938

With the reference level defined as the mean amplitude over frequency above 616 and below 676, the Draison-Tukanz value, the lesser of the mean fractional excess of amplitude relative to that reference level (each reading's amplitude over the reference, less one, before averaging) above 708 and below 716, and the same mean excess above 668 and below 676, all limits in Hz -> 0.16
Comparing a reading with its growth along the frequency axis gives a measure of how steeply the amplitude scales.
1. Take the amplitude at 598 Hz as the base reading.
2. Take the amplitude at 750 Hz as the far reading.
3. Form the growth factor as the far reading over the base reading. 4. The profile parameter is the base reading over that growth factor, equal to 2.60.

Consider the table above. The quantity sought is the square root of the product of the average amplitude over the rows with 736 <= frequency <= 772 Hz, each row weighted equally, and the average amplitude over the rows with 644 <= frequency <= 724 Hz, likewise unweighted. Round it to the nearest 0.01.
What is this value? 2.04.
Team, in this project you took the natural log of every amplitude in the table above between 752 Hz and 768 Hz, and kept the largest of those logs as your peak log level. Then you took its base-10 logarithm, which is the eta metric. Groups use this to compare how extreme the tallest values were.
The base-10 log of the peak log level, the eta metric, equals -0.12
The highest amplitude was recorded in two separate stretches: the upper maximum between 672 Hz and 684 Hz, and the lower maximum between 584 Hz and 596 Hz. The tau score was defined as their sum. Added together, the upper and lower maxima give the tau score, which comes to 4.70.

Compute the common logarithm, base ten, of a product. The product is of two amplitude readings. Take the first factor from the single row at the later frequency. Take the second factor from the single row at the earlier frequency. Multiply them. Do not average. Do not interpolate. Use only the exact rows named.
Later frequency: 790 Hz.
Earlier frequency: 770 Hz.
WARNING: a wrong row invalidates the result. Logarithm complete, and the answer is 0.54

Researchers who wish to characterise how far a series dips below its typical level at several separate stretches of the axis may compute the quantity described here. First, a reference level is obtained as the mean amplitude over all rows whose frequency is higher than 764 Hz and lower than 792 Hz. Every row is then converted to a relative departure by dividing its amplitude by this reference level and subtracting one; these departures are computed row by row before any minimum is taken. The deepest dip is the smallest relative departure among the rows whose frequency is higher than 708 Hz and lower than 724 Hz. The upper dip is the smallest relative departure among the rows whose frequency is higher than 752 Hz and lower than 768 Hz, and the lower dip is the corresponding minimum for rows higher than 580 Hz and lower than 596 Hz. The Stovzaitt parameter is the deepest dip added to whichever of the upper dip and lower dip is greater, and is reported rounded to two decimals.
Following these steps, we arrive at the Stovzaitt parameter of 0.17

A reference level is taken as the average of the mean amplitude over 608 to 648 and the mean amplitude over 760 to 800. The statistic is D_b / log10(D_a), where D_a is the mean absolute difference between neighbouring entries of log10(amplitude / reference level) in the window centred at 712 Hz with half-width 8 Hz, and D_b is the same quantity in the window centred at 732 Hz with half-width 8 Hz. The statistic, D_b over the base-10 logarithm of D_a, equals -0.012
